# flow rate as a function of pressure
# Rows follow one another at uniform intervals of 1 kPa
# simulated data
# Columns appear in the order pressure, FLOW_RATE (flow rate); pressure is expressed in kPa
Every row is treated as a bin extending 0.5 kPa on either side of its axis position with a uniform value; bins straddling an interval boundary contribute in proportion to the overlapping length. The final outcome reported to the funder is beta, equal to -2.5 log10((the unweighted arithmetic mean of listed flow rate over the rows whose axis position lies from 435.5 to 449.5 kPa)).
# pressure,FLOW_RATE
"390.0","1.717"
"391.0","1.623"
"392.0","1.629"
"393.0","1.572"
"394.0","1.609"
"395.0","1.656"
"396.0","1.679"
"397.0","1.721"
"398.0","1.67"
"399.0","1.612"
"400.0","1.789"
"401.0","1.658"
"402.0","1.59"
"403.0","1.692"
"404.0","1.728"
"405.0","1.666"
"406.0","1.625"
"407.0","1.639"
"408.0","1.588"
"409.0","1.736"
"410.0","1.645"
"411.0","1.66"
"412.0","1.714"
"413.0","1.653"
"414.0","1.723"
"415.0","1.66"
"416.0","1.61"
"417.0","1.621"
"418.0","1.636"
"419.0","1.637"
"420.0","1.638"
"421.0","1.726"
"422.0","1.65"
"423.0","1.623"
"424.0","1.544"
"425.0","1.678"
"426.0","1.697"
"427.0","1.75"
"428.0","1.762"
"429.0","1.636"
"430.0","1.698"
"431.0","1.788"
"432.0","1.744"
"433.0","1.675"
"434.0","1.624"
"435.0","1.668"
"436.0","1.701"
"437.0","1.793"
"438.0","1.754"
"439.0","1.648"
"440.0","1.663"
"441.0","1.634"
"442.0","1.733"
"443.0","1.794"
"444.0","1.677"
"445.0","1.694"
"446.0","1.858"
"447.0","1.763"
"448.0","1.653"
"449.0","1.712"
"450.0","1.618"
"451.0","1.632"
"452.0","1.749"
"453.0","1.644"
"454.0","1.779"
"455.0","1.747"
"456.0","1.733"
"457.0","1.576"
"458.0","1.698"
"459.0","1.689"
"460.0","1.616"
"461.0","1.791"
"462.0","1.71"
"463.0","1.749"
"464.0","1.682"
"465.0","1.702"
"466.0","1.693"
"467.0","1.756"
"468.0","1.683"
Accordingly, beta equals -0.589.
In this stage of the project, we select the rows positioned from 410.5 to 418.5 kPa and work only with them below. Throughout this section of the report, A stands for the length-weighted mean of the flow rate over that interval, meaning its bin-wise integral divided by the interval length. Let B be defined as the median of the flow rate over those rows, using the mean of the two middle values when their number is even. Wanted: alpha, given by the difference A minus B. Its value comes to 0.003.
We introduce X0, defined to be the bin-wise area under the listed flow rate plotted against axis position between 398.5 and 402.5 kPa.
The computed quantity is 6.65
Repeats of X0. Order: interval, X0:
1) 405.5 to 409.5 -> 6.59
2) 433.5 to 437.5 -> 6.79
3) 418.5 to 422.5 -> 6.65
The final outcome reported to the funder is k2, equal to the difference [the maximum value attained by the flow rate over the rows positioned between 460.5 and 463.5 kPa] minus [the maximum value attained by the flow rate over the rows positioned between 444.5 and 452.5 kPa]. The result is -0.07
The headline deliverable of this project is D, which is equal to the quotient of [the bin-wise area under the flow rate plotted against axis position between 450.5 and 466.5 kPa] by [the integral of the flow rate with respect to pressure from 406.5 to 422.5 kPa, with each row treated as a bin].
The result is 1.02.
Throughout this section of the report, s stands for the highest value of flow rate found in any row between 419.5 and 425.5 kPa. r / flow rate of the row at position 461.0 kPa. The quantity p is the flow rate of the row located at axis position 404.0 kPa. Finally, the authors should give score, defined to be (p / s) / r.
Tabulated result 0.559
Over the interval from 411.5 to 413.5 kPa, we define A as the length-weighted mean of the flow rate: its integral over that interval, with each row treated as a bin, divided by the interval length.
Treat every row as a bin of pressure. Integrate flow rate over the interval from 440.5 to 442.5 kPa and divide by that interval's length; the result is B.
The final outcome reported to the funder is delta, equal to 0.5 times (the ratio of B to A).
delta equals 0.500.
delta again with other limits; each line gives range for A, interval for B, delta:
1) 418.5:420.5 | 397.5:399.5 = 0.501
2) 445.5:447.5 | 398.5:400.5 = 0.470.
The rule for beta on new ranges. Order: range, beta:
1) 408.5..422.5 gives -0.553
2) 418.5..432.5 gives -0.566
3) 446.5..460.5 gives -0.567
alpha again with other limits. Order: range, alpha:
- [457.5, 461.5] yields 0.005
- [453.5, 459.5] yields -0.012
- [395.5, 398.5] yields 0.011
